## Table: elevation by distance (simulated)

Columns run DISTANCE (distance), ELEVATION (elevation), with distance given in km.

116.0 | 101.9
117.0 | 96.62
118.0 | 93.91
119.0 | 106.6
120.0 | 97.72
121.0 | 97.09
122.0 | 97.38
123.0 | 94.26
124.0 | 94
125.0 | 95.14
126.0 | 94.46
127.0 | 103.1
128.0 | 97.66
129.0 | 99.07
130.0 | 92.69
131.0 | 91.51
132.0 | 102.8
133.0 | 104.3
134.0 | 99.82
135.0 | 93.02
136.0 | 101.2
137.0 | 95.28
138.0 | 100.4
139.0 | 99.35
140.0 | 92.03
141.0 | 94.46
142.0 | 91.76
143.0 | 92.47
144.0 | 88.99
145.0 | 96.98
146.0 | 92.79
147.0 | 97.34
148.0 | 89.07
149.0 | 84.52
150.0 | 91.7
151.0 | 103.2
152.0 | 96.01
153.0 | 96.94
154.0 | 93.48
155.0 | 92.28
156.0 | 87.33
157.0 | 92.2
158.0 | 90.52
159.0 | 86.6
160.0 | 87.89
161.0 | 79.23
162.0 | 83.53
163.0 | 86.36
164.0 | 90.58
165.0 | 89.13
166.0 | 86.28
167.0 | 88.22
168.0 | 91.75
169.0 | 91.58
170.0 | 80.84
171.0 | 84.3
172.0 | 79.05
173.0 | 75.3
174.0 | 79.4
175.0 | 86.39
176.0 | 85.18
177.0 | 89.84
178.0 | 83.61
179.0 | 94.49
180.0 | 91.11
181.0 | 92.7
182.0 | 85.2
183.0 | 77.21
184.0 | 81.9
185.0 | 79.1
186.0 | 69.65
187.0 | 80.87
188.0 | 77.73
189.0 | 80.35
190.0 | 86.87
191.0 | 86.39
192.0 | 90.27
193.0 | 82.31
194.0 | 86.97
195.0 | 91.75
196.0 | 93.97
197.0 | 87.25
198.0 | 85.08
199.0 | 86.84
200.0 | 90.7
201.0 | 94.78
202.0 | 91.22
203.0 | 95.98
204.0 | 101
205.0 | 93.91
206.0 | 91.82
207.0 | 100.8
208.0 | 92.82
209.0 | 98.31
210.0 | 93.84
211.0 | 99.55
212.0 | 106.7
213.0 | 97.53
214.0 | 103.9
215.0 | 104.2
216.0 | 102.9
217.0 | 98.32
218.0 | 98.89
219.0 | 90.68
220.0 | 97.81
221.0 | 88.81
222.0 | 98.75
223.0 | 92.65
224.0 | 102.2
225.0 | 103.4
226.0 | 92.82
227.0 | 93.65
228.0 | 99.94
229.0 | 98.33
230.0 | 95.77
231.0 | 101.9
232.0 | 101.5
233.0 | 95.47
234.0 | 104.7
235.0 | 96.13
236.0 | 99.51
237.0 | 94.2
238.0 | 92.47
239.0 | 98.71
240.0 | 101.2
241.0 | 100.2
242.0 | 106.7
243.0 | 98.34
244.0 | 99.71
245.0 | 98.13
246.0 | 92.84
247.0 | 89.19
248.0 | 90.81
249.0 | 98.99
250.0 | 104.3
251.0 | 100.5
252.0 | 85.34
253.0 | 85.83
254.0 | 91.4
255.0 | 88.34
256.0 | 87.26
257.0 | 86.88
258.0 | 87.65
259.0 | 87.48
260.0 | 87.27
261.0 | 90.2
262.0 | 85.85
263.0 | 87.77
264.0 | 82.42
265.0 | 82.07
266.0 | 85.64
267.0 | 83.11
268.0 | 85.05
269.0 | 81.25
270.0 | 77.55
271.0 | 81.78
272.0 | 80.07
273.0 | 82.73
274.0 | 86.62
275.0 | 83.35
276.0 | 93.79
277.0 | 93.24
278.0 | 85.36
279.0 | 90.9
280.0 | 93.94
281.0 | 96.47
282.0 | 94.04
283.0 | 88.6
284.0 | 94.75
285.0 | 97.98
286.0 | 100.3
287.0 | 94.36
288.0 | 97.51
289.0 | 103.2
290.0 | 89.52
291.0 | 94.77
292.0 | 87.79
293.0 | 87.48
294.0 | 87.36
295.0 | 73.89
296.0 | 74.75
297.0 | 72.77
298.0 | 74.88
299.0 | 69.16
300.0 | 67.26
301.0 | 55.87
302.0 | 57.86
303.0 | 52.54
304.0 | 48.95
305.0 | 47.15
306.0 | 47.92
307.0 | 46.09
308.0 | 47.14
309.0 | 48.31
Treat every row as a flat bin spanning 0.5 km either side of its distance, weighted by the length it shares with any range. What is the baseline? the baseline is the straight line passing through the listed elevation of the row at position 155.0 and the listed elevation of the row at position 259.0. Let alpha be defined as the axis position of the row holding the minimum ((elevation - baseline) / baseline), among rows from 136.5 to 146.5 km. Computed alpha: 144.0 km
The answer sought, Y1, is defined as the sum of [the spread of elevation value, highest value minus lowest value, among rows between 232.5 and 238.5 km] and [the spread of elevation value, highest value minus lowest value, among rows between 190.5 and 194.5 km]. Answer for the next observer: 20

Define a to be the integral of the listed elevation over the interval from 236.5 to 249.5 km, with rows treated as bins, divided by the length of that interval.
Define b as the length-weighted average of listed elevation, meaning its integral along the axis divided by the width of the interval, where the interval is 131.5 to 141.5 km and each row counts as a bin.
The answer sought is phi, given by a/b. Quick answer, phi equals 0.99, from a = 97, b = 98.3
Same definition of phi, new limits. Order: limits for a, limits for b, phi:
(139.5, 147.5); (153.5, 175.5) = 1.08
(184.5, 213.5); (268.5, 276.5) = 1.08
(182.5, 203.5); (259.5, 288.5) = 0.97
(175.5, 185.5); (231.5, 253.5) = 0.89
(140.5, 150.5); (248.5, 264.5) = 1.02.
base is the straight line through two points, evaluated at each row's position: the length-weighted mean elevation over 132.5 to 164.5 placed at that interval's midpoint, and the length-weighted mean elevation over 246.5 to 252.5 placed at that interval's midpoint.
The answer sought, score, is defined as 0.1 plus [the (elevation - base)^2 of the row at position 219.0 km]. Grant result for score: 13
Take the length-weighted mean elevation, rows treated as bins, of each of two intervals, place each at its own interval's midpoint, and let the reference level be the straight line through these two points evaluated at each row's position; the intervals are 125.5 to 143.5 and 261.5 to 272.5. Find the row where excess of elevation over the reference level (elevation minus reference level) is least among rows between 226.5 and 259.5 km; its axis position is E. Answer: 252.0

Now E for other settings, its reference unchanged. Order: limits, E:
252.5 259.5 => 253.0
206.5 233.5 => 221.0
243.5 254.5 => 252.0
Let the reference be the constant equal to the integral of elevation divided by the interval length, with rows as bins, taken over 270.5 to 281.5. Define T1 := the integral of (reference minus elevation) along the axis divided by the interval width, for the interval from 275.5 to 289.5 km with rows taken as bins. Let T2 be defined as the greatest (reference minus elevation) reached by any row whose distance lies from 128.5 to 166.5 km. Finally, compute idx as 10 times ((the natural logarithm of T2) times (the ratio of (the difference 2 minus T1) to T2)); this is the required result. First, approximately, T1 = -6.6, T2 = 8.8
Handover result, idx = 21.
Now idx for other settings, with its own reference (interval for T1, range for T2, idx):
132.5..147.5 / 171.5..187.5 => 16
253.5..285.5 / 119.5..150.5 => 5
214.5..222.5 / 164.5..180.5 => 23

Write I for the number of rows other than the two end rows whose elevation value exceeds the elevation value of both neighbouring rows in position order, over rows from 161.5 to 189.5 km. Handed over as 9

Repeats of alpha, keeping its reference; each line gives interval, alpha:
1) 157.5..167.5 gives 161.0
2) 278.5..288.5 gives 283.0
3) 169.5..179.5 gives 173.0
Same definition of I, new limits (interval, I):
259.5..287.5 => 9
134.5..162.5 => 10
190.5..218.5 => 8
